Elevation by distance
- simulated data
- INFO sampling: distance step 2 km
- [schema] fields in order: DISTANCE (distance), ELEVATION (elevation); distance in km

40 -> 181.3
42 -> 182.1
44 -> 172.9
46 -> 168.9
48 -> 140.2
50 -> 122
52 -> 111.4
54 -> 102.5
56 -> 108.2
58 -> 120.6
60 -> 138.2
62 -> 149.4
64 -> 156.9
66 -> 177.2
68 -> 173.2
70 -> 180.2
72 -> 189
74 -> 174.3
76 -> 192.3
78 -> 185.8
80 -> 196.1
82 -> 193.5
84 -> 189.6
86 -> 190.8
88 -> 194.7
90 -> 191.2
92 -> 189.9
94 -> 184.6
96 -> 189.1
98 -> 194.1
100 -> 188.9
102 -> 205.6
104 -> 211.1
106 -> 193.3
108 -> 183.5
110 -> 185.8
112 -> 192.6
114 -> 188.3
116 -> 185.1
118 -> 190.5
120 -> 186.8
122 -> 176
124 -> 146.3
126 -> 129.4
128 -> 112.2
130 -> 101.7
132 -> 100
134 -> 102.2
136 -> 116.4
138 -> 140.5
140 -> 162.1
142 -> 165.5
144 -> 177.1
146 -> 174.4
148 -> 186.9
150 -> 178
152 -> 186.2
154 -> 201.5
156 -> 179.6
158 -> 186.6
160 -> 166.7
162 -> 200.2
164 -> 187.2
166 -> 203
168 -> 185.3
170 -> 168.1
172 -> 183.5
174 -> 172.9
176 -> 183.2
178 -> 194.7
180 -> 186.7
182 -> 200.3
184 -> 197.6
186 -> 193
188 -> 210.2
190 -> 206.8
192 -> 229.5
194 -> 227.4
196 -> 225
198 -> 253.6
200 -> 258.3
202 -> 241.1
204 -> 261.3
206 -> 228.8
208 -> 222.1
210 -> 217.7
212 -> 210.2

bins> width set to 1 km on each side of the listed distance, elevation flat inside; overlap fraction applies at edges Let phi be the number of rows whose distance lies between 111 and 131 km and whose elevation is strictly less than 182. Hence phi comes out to 5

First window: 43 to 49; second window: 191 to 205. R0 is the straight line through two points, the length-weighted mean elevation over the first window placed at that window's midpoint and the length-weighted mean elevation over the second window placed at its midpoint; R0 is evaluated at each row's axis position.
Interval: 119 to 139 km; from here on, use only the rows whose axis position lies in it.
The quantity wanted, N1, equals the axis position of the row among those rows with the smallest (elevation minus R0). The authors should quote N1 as 132 km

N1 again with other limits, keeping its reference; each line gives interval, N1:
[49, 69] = 54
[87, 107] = 94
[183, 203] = 186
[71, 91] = 74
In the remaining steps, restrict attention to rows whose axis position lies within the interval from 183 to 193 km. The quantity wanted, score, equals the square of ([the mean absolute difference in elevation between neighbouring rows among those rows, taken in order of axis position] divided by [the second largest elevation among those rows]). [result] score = 0.0032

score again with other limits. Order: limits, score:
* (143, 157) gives 0.0038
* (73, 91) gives 0.0010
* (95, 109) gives 0.0024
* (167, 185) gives 0.0032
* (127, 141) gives 0.0078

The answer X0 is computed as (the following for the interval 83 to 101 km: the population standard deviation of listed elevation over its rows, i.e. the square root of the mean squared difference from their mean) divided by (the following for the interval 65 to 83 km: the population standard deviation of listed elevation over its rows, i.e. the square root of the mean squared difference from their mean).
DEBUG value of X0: 0.3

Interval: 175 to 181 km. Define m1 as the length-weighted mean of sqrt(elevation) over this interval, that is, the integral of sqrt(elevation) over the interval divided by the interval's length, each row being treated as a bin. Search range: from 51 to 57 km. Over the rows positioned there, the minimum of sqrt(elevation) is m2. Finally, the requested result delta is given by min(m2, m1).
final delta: 10.1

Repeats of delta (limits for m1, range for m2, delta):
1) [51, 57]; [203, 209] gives 10.4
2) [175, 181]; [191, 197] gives 13.7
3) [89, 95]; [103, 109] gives 13.5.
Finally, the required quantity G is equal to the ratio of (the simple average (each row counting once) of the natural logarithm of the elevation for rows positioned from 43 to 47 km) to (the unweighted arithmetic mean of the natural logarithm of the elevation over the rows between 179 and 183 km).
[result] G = 0.98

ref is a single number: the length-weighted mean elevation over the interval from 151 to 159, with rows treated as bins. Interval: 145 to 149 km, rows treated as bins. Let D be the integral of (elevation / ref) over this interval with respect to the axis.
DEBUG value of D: 3.8 km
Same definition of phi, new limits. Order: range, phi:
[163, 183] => 2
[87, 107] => 0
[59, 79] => 7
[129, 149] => 9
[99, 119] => 0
